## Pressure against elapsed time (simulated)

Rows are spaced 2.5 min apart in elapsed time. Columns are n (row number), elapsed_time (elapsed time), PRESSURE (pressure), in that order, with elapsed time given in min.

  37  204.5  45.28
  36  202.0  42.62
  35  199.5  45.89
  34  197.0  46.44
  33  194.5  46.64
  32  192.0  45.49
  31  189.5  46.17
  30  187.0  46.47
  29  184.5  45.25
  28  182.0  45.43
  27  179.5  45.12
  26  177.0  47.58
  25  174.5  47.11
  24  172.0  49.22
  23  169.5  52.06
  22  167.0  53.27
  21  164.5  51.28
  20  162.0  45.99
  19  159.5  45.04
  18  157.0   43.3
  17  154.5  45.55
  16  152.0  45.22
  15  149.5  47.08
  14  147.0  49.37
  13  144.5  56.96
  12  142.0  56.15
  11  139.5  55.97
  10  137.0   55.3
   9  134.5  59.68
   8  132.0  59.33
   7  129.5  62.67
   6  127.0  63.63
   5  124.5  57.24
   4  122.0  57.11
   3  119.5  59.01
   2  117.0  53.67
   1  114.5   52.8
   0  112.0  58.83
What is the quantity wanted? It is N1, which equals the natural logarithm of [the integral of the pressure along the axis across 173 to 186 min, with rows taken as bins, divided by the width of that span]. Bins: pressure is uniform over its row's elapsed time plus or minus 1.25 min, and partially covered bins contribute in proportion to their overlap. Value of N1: 3.83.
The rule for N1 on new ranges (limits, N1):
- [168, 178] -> 3.89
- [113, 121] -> 4.01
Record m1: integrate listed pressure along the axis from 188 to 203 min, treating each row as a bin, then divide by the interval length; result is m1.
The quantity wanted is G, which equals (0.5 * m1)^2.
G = 520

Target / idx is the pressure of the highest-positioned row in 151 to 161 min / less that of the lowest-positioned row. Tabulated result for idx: 0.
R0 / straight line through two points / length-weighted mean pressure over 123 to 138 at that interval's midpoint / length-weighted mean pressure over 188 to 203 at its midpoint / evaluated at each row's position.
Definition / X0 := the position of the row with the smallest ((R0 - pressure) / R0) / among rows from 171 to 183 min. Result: 172.0 min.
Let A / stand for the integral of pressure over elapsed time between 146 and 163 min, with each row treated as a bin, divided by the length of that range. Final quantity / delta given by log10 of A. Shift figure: 1.66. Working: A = 45.9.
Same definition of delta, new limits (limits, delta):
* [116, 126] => 1.76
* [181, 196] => 1.66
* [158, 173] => 1.69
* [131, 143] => 1.76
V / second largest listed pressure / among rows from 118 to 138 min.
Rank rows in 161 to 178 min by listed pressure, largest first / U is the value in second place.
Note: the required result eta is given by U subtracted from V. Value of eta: 11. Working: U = 52.06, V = 62.67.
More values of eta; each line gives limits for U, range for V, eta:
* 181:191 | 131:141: 13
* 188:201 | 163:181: 6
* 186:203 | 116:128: 13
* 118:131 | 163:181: -11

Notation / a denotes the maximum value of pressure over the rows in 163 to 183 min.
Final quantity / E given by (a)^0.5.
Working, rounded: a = 53.27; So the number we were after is 7.30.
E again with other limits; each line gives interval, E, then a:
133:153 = 7.73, 59.68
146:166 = 7.16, 51.28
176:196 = 6.90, 47.58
